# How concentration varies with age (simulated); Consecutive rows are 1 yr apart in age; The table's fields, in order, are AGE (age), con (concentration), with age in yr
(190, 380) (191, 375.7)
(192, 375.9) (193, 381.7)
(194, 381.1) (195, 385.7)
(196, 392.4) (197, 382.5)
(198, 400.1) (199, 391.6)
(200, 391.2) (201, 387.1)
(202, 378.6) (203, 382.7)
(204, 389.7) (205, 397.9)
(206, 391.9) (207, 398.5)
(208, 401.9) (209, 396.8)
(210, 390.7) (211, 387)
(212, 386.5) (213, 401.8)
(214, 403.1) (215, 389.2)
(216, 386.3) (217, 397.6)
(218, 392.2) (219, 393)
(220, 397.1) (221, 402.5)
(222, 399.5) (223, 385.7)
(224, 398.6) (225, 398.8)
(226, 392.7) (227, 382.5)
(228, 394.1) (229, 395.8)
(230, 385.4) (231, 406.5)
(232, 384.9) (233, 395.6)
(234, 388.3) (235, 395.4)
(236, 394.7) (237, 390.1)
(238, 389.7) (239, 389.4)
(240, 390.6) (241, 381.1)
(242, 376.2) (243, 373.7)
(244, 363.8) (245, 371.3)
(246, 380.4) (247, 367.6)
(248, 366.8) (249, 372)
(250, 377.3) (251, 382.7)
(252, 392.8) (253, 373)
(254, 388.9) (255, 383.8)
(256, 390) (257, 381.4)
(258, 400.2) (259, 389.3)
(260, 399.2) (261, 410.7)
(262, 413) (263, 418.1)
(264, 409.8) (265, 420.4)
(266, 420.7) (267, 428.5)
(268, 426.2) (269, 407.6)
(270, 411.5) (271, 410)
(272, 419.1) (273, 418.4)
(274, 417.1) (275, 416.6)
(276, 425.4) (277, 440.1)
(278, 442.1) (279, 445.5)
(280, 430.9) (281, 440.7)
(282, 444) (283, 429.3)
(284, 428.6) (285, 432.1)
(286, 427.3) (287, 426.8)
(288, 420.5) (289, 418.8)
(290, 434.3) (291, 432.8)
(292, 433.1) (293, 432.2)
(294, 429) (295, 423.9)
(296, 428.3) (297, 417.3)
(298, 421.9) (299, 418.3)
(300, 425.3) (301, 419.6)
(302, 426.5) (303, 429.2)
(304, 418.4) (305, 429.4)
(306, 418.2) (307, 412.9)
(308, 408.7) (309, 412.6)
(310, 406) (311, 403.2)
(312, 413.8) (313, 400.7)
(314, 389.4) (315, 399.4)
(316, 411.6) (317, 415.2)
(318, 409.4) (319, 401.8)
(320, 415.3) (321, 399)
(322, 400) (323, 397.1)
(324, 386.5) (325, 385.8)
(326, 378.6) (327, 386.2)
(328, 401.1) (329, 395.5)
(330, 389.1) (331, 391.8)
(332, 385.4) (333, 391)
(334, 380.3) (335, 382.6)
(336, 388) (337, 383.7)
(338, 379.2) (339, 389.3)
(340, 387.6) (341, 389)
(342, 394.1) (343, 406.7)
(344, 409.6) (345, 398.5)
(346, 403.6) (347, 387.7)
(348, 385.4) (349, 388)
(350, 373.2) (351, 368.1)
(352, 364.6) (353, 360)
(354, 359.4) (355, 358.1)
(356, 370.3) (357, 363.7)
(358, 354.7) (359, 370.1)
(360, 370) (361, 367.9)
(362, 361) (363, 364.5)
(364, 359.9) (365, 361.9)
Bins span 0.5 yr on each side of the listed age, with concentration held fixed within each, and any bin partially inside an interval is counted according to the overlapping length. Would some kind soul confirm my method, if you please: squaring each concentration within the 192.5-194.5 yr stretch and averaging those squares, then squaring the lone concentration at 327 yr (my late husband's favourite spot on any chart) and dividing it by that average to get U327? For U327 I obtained 1.025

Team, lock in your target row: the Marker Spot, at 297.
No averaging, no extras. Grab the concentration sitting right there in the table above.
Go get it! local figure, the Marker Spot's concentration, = 417.3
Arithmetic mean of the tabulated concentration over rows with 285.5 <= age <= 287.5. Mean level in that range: 427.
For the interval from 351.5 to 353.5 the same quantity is 362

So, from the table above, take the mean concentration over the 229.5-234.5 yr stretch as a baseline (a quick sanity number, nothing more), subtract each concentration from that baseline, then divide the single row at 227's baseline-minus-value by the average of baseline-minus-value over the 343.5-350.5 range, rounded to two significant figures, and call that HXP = -66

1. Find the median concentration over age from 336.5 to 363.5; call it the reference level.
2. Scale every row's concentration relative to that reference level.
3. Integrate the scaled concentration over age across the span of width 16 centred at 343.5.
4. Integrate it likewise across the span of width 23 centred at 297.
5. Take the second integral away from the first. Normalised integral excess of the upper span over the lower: -9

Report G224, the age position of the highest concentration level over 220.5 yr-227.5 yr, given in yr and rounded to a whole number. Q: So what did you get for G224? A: 221 yr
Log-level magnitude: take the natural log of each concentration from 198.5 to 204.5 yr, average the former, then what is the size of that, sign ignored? 5.96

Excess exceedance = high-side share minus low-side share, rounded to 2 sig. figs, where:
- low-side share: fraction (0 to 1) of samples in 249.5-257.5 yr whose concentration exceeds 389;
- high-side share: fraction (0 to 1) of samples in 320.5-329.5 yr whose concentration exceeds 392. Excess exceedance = 0.31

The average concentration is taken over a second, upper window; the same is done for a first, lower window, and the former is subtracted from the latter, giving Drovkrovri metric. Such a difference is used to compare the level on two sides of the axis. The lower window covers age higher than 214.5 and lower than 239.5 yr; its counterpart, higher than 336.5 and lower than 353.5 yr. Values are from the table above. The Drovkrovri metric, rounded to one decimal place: 6.7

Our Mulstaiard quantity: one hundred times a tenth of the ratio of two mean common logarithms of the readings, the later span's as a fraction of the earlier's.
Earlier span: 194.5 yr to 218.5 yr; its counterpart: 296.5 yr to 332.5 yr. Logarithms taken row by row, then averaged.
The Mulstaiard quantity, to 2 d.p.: 10.06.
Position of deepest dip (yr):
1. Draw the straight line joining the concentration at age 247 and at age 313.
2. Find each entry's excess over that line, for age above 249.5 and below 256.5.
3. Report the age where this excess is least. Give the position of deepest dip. 253 yr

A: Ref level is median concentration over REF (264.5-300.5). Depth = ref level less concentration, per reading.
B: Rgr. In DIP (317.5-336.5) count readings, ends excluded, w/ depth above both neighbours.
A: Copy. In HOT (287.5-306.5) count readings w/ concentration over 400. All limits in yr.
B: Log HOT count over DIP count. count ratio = 3.2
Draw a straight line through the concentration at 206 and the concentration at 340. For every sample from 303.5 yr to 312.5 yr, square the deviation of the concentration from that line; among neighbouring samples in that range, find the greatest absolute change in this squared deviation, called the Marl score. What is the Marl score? 784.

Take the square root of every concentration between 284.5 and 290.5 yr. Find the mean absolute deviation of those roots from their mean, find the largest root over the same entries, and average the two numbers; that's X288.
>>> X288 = 10.5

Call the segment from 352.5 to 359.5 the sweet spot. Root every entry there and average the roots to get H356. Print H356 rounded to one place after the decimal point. 19.0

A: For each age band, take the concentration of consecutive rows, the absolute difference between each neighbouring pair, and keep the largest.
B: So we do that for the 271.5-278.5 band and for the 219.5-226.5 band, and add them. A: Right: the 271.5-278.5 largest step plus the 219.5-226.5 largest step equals 28.5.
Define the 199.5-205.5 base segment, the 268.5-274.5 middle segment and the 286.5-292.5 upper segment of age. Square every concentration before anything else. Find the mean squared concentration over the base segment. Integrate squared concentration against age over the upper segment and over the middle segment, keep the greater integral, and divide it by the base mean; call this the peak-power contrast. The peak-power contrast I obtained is 7.3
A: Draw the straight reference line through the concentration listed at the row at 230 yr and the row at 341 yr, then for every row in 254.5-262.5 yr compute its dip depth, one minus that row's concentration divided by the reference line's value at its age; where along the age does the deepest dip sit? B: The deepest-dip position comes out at 257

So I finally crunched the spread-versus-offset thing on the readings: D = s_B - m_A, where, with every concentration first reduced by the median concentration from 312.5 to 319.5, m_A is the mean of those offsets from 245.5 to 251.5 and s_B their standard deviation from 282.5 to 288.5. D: 31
